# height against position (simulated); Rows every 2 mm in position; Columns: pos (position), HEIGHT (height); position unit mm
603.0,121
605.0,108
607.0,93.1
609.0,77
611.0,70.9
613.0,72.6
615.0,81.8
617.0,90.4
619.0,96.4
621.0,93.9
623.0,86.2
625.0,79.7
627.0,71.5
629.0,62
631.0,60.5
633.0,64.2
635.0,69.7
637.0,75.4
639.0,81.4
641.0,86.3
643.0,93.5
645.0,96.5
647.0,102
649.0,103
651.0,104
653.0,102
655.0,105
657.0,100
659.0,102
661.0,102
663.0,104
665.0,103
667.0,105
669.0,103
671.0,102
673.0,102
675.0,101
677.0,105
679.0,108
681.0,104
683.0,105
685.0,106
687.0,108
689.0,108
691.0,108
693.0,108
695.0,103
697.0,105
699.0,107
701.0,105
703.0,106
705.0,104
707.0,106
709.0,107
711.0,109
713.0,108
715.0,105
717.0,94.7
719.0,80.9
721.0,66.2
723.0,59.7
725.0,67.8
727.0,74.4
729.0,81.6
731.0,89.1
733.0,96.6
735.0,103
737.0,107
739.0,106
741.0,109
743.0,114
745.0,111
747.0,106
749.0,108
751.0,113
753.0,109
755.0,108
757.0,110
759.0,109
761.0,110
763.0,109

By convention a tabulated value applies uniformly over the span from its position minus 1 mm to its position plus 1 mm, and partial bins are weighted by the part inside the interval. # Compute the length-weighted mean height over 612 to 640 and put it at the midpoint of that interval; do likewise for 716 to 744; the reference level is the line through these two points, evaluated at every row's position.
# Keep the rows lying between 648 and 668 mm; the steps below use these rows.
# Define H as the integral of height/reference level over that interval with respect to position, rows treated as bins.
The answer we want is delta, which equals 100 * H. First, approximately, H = 25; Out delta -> 2538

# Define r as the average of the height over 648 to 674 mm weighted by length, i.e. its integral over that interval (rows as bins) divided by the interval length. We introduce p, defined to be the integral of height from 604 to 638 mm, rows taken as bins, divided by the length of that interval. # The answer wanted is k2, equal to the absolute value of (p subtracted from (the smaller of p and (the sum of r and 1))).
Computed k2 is 0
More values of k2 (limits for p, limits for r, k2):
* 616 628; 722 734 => 7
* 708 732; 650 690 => 0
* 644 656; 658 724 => 0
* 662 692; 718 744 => 15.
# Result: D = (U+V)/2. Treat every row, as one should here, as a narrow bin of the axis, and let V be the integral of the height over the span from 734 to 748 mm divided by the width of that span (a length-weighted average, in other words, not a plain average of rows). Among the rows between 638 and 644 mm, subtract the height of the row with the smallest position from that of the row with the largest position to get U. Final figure 60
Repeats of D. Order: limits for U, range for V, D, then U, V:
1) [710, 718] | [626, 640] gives 27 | -14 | 69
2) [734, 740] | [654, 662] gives 53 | 3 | 102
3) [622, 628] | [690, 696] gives 46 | -15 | 106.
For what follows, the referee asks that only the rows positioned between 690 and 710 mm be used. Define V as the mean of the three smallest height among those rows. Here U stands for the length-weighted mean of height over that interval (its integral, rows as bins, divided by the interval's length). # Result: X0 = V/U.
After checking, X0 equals 0.98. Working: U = 106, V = 104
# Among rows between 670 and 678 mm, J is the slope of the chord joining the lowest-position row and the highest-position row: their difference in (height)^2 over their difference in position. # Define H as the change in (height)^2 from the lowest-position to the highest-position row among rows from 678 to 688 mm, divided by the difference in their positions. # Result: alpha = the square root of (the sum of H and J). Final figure 10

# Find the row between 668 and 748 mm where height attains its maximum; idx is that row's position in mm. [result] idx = 743.0 mm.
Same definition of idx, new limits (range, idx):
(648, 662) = 655.0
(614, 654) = 651.0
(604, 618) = 605.0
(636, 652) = 651.0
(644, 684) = 679.0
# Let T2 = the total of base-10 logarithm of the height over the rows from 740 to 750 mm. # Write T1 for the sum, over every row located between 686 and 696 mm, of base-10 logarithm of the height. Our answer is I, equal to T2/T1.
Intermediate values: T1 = 10.1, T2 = 10.2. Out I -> 1.01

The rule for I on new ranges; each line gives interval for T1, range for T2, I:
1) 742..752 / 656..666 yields 0.98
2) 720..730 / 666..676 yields 1.09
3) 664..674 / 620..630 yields 0.94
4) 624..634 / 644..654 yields 1.10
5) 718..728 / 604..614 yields 1.04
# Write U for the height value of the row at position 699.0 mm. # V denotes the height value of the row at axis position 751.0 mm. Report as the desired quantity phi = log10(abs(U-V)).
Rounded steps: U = 107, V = 113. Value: 0.8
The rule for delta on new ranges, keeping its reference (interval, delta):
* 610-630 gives 2096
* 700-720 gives 2358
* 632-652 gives 2205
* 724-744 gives 2112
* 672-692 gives 2516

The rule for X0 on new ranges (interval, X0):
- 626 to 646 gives 0.82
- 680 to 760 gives 0.64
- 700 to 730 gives 0.70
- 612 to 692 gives 0.66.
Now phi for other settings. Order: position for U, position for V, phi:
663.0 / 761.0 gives 0.8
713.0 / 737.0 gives 0.0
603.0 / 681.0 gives 1.2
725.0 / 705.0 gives 1.6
